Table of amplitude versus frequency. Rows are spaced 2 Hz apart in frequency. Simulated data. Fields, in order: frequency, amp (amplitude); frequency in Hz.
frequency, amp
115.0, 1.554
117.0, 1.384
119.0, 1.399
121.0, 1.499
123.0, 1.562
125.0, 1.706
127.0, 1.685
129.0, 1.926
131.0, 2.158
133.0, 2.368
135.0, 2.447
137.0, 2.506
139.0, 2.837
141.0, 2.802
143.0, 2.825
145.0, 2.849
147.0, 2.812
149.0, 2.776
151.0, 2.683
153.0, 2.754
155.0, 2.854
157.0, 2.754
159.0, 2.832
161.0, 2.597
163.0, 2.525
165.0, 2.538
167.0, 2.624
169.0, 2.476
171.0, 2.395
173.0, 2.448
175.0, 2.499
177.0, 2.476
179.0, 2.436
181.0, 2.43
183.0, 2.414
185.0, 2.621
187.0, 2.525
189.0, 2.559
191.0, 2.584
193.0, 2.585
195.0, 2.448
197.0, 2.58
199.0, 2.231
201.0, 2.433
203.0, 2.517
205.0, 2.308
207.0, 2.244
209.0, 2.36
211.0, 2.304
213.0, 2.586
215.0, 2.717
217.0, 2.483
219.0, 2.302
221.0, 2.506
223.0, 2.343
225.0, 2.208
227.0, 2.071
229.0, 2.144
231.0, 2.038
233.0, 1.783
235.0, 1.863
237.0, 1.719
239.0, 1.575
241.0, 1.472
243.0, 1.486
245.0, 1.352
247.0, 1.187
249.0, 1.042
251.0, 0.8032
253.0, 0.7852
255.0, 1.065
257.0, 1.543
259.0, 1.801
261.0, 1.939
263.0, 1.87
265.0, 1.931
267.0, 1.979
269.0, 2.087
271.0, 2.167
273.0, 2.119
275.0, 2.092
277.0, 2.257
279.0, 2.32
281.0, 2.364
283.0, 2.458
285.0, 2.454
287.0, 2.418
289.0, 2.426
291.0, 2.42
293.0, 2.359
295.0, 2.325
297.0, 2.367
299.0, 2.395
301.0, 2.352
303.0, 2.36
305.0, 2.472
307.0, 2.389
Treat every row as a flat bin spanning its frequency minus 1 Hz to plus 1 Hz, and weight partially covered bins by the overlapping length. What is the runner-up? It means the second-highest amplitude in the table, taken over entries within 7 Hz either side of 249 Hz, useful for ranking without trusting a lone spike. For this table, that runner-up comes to 1.352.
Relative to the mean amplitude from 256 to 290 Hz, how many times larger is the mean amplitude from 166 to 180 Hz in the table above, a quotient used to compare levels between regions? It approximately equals 1.2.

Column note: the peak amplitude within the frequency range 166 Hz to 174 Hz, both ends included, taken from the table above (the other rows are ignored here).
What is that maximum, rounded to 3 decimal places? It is 2.624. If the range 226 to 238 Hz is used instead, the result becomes 2.144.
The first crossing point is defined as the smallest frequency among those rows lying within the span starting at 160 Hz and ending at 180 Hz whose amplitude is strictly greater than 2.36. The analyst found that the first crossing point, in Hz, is 161.0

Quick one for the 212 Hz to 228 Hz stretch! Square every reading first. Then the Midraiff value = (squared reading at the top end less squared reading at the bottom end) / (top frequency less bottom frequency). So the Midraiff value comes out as -0.17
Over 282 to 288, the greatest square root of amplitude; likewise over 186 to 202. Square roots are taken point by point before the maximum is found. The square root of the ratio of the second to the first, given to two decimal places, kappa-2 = 1.01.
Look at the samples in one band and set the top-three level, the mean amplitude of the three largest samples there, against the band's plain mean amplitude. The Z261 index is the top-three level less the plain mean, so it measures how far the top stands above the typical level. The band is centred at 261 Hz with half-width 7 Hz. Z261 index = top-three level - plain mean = 0.22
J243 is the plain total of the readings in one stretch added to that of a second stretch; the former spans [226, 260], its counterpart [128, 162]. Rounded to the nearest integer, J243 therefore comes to 71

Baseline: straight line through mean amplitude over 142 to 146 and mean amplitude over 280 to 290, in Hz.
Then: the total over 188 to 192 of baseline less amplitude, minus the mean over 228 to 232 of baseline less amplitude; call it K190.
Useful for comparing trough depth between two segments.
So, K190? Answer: -0.23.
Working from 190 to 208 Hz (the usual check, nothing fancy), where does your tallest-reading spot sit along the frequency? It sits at 193.0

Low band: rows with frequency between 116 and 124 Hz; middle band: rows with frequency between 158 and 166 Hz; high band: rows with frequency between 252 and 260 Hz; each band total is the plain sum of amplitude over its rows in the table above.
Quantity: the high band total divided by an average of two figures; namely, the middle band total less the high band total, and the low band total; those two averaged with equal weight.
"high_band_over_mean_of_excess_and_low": 0.9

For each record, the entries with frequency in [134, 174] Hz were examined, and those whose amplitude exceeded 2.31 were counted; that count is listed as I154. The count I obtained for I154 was 20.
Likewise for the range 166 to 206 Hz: 18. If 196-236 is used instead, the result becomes 9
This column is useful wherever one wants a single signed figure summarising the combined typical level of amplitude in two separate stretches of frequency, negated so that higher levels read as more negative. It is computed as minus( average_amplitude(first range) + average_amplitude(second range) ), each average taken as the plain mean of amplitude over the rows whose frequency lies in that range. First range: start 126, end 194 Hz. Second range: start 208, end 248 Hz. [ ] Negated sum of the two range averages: -4.57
